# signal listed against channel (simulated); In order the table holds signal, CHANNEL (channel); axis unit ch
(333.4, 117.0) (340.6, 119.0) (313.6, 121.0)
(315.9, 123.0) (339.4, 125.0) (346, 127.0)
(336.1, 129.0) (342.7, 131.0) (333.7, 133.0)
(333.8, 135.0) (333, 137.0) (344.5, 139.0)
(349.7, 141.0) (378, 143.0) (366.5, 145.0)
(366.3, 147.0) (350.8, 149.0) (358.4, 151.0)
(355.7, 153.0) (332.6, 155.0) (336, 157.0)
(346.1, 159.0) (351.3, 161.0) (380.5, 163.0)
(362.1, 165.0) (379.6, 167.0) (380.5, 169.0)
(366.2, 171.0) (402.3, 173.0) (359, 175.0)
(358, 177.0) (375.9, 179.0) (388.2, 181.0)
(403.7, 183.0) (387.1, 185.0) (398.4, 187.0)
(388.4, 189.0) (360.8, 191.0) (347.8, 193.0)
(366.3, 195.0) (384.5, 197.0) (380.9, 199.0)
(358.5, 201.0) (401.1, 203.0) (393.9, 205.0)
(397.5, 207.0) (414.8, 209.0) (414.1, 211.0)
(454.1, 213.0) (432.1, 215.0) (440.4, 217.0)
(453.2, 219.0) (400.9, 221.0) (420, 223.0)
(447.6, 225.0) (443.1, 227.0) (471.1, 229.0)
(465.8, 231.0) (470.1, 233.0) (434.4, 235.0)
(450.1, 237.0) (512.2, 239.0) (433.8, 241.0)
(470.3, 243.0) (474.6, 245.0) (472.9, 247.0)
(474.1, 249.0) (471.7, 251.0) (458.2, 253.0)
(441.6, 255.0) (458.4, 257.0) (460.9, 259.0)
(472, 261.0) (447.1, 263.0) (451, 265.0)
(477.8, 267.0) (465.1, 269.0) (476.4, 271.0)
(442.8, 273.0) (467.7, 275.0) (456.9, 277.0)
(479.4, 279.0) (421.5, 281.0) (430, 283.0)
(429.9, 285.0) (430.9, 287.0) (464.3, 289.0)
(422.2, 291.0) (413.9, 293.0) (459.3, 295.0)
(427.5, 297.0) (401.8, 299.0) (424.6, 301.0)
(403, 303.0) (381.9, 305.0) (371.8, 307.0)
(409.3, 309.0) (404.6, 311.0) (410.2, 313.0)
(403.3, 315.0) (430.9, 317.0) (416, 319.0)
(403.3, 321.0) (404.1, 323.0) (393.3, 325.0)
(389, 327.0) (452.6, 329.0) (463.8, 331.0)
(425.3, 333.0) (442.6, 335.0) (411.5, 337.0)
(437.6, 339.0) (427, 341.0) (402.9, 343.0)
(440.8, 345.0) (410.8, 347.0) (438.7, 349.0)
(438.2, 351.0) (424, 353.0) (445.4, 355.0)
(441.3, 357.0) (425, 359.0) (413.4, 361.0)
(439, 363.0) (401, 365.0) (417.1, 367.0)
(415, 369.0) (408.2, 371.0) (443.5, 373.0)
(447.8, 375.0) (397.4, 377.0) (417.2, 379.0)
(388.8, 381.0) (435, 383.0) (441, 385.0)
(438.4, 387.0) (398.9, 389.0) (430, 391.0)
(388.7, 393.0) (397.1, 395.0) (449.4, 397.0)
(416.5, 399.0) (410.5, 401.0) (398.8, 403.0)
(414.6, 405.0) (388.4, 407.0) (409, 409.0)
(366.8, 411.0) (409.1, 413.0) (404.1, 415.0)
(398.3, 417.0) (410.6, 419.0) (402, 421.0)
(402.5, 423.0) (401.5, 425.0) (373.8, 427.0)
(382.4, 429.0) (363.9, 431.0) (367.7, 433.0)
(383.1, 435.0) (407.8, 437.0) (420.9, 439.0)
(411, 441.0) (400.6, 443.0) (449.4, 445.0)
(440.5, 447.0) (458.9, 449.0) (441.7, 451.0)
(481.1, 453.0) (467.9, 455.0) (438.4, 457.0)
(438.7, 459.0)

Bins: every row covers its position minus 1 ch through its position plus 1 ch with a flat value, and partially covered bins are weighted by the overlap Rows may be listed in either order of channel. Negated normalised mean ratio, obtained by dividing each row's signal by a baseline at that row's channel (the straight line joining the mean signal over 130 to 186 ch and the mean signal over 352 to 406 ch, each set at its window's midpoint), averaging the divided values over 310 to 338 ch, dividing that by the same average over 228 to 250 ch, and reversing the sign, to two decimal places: -0.85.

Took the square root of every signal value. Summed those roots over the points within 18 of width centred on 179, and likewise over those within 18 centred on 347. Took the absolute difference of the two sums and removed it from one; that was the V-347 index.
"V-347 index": -9.6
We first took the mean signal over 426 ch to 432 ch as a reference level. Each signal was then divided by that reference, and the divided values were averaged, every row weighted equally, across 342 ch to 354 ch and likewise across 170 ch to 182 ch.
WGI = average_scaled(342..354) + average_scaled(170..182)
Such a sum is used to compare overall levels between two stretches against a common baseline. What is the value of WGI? 2.14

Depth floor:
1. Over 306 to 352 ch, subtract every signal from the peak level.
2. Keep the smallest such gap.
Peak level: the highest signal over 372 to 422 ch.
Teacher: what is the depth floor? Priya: -14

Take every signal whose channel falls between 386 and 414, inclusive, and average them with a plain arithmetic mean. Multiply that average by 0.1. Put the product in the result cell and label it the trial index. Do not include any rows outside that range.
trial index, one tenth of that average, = 41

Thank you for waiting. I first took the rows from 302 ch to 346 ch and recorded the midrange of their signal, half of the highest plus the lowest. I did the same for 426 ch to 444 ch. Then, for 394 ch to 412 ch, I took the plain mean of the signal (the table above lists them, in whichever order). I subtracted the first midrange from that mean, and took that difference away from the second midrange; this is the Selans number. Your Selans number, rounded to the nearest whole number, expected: 405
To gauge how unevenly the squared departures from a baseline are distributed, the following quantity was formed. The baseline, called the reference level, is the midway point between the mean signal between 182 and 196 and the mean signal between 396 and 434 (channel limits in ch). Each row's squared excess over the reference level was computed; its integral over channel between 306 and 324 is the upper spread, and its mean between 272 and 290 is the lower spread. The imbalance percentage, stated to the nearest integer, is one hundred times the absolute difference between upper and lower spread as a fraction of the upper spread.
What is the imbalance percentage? 59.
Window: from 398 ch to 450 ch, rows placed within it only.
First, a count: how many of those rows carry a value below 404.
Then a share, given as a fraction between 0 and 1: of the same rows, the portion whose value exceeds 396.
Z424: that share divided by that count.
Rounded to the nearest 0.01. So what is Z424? 0.06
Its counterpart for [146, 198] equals 0.00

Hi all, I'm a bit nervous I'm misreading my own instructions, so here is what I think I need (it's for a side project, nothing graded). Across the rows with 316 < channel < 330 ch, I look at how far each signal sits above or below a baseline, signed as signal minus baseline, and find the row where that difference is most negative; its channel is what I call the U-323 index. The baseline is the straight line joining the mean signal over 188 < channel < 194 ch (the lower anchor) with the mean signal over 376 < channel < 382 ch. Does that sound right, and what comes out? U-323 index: 327.0 ch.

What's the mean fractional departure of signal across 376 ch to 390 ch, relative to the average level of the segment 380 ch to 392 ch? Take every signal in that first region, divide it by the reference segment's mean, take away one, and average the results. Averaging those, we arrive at -0.01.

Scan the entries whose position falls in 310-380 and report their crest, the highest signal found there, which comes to 463.8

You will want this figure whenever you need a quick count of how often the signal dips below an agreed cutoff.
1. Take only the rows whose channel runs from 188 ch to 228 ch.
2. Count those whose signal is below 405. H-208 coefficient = 11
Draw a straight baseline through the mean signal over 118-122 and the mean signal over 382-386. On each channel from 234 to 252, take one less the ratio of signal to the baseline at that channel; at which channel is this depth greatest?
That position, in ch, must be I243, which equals 241.0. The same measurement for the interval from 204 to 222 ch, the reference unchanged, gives 221.0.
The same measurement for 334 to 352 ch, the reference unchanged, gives 343.0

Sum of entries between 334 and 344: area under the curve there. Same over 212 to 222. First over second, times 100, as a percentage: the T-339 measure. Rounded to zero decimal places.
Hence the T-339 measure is 97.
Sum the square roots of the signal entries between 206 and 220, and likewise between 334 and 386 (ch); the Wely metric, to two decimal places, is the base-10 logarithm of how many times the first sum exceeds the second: -0.57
